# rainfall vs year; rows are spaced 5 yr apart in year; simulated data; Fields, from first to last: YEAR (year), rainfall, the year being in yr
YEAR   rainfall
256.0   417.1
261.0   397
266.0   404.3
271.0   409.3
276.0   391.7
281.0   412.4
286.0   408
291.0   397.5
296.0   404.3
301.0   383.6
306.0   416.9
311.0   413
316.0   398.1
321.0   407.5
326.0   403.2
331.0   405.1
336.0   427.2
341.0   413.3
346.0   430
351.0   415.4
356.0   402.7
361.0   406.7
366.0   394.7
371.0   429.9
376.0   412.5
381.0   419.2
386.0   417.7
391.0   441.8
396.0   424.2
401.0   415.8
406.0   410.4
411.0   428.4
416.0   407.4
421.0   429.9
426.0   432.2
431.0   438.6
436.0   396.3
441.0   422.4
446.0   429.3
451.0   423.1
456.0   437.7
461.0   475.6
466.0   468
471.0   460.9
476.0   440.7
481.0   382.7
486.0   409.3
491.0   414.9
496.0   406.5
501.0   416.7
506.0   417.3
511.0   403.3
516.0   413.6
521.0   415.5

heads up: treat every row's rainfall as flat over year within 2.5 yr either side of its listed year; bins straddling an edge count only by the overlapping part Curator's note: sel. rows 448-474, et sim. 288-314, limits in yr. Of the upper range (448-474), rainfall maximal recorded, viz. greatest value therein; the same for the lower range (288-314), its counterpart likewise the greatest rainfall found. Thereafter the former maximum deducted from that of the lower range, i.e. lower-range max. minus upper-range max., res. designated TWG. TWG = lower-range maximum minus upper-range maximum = -59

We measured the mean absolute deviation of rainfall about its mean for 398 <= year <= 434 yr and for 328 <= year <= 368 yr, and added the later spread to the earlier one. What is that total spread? 20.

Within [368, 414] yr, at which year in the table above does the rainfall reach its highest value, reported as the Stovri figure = 391.0 yr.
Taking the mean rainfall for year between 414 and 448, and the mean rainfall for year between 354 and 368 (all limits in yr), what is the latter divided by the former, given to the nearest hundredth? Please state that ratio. 0.95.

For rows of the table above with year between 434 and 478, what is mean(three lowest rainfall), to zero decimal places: 414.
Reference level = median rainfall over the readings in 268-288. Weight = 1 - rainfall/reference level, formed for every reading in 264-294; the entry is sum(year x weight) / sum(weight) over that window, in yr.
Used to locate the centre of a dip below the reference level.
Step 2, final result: 280.0 yr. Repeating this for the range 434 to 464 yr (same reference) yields 456.7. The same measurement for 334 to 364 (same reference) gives 339.9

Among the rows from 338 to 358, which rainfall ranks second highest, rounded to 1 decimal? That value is 415.4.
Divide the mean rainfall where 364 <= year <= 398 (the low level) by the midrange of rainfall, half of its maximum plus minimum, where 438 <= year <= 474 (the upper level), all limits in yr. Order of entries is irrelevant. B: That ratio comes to 0.94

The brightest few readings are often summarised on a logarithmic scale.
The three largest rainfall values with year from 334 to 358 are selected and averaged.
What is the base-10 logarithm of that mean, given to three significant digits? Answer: 2.63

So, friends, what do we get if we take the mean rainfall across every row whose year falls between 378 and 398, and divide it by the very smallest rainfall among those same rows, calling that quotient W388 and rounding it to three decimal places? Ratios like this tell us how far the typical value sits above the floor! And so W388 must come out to 1.019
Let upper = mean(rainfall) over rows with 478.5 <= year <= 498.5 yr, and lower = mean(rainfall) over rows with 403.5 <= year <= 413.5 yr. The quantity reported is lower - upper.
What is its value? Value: 16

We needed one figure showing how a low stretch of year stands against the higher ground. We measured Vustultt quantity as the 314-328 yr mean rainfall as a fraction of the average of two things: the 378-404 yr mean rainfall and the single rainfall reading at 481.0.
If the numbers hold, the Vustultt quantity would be 1.00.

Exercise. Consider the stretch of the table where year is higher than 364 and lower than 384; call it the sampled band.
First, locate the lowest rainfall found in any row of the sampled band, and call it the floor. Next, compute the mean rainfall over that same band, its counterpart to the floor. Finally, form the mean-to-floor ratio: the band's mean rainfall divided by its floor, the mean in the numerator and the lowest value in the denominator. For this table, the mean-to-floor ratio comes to 1.05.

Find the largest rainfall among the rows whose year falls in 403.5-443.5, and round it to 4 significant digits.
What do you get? 438.6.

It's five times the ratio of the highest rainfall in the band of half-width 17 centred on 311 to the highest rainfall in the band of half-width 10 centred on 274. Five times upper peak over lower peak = 5.1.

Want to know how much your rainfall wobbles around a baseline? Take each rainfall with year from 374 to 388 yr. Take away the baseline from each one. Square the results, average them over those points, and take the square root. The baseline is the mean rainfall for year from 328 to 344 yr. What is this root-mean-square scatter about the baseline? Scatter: 3.1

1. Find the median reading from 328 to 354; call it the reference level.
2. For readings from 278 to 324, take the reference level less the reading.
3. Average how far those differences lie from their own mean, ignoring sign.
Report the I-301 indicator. 7.7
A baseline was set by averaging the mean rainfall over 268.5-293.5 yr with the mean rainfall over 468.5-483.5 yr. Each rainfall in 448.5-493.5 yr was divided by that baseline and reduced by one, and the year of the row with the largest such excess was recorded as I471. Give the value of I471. 461.0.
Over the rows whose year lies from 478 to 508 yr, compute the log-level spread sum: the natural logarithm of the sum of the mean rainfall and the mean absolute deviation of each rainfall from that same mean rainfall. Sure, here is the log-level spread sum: 6.03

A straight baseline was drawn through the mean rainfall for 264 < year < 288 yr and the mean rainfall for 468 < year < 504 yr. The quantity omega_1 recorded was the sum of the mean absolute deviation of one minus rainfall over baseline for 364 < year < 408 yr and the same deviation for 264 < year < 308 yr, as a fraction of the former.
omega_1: 1.91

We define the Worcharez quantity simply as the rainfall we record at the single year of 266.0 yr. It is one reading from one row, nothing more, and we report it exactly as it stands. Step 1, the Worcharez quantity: 404.3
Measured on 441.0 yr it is 422.4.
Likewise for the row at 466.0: 468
